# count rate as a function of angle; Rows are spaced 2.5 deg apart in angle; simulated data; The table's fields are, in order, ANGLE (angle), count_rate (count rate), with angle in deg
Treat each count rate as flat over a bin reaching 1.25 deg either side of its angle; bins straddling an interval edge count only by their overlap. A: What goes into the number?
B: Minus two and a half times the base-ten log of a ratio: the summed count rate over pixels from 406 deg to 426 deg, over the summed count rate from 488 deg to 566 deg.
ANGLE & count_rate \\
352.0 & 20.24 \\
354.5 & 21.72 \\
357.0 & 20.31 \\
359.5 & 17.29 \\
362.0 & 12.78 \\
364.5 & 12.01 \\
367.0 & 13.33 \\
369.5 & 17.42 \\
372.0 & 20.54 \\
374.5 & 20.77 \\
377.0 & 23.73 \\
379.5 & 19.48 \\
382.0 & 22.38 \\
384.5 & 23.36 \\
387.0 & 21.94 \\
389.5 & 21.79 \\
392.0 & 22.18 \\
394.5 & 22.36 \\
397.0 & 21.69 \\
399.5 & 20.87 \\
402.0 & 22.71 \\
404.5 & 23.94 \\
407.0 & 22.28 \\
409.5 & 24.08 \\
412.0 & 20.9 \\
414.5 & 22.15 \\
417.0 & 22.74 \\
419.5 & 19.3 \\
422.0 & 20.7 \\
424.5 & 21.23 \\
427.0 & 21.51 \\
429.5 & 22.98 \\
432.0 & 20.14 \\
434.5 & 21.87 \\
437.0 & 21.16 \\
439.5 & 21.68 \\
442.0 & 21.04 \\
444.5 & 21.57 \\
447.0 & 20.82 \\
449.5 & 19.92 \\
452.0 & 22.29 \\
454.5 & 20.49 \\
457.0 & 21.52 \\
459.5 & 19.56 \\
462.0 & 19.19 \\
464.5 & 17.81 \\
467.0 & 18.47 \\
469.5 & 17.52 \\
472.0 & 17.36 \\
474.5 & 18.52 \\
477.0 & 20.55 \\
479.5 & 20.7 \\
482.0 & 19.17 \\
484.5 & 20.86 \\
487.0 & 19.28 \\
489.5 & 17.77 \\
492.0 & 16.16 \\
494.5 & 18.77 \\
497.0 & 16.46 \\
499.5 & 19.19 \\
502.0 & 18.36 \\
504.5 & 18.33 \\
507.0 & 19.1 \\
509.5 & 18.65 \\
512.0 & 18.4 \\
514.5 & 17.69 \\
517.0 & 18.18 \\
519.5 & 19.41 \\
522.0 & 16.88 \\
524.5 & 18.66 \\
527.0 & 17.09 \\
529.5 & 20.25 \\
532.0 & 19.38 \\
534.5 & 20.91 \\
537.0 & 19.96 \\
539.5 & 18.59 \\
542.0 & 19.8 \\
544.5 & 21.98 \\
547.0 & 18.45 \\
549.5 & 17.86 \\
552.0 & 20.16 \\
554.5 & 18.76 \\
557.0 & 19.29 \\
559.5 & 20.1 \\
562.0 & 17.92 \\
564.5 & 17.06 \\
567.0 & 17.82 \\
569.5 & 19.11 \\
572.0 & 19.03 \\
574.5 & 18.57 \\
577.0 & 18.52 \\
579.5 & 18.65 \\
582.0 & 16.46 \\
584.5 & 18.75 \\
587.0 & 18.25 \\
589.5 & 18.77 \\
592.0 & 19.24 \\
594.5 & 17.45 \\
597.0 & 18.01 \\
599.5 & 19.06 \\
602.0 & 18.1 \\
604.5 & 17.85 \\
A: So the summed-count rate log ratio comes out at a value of 1.3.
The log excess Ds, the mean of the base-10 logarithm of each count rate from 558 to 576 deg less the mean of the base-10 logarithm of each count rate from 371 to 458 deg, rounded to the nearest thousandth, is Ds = -0.068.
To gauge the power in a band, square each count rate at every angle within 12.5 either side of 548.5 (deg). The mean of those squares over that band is 381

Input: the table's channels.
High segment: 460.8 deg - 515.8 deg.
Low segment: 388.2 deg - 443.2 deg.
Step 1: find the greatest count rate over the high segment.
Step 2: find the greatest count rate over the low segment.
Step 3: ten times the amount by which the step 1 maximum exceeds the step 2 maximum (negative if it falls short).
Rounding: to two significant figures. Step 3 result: -32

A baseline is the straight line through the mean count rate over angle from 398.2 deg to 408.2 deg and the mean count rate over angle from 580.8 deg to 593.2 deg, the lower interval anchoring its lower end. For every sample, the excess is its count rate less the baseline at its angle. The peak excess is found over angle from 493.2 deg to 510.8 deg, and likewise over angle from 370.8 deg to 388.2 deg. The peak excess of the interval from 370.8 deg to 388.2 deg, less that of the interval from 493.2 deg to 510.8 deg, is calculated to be 1.7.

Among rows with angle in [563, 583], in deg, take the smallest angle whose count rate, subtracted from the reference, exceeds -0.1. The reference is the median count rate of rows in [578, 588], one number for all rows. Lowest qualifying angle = 564.5 deg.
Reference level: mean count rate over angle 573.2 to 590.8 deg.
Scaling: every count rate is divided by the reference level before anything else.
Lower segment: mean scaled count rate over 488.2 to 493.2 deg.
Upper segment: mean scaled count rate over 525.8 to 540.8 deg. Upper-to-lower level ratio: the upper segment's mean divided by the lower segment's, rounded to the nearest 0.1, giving 1.1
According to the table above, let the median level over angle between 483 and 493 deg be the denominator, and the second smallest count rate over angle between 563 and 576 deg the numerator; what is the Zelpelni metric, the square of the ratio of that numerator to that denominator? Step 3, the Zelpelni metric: 0.925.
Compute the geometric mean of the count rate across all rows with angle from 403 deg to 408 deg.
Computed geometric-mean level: 23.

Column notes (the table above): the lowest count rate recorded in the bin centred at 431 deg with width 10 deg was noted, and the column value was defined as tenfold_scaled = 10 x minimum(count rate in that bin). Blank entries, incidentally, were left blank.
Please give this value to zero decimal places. 201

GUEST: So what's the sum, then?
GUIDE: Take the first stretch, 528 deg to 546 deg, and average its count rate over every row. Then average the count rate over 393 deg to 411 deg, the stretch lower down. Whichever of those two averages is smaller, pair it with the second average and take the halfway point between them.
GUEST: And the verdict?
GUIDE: 21.3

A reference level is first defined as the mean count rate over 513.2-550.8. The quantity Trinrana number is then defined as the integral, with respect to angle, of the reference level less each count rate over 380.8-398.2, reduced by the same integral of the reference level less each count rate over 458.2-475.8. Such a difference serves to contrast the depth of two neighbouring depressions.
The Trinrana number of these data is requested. -68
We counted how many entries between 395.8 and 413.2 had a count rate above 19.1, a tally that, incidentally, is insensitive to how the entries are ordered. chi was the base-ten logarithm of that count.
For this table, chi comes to 0.85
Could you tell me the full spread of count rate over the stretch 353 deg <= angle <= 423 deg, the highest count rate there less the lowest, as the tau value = 12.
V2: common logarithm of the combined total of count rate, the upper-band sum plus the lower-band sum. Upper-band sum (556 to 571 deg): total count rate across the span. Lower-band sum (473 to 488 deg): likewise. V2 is 2.36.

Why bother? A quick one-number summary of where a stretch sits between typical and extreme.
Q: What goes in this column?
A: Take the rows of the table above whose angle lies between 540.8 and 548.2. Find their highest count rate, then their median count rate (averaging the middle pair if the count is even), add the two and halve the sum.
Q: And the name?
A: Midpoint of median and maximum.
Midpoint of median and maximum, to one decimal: 20.9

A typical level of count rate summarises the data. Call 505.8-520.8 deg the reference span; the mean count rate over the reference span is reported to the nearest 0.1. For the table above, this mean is 18.6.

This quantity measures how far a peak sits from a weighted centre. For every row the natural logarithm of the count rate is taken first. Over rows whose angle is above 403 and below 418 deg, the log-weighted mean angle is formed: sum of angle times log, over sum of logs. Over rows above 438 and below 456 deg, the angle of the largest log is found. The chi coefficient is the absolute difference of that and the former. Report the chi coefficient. 41.3 deg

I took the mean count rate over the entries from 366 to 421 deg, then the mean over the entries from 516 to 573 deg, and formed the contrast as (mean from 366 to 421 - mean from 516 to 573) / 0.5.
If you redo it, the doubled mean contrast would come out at 4.8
